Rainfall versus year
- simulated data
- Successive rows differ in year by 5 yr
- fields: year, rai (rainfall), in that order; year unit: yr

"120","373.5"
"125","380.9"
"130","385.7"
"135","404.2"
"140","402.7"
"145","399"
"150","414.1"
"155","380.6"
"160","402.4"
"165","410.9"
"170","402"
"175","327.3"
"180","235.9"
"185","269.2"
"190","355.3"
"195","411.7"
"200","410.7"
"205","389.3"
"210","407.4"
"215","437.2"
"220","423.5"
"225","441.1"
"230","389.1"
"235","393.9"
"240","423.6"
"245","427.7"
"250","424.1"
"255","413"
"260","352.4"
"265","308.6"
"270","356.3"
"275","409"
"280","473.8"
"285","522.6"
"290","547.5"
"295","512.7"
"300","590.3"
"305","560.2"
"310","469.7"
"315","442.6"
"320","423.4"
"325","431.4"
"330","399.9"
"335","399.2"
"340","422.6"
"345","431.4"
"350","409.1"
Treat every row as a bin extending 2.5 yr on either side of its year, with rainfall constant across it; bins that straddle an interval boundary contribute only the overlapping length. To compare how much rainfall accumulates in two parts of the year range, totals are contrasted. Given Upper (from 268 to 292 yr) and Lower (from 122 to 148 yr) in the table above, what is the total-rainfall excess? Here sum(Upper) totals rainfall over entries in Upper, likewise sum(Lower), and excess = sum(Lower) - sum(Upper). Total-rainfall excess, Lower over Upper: -337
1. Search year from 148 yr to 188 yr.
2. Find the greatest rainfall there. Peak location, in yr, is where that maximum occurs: 150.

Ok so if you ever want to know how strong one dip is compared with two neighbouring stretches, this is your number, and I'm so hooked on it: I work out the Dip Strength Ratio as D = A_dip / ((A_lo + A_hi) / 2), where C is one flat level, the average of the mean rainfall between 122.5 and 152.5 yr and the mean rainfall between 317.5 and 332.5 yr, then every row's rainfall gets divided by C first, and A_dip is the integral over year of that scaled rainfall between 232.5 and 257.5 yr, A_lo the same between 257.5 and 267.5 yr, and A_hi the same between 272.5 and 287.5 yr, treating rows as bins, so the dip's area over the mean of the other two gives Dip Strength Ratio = 2.0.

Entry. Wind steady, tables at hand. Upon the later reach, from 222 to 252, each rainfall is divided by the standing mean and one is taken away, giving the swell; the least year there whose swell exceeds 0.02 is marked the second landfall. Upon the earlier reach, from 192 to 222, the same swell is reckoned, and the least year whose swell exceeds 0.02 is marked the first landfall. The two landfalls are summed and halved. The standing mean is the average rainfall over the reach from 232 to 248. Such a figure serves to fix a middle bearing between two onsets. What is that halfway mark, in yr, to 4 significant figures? 220.0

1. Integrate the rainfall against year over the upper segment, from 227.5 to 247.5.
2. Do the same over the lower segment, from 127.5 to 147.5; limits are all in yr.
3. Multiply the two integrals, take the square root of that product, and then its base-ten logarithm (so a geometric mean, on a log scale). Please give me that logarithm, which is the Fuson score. 3.91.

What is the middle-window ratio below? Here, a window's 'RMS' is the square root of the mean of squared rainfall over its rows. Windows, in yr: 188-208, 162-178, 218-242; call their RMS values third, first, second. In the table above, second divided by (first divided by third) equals 426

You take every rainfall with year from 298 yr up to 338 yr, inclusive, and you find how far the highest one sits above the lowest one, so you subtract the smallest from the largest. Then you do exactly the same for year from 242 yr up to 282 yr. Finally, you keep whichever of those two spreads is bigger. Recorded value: 191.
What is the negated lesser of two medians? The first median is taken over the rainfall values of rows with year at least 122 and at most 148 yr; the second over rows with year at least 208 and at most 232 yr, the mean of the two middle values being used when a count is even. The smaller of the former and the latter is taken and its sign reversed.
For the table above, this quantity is -399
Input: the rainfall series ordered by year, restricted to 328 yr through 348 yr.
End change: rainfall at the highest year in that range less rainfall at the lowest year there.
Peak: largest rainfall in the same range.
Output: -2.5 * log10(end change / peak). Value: 2.8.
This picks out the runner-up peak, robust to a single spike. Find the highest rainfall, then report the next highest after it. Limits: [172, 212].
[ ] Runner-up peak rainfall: 410.7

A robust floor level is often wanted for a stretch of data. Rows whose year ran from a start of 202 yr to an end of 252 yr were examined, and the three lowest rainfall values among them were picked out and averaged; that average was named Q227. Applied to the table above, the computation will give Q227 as 391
